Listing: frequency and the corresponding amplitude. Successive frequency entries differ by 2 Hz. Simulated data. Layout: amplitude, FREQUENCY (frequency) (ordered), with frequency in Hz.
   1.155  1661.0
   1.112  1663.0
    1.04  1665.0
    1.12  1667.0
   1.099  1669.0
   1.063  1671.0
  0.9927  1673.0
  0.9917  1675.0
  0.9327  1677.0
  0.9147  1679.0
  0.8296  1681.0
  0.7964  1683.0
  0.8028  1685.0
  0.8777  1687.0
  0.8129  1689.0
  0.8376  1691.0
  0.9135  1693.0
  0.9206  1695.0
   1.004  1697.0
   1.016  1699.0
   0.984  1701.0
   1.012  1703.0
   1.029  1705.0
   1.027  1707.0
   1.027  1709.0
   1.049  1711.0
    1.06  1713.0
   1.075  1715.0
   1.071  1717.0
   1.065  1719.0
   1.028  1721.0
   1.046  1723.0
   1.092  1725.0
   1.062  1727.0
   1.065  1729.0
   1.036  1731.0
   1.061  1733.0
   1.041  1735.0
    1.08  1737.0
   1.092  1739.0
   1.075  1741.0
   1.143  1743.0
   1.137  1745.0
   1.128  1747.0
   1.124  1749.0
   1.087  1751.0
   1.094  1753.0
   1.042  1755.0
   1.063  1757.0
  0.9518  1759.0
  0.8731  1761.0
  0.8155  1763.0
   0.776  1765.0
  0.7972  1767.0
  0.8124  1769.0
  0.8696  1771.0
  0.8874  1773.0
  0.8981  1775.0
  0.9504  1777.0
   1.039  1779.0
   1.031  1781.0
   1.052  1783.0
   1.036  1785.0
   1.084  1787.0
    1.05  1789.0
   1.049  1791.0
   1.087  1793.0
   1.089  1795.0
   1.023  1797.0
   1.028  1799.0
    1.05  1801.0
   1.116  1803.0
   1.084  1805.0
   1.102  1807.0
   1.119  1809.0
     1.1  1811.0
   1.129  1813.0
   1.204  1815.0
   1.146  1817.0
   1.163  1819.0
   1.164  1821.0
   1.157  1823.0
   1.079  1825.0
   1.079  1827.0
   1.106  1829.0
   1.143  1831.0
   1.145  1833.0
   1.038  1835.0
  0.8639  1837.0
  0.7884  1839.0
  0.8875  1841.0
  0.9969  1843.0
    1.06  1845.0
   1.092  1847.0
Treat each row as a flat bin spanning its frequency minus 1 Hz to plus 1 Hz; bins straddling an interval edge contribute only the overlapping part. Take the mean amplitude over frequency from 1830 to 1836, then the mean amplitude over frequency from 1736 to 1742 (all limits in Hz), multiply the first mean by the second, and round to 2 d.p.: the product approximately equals 1.20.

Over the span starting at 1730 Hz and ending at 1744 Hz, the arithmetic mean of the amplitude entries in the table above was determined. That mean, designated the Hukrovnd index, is 1.08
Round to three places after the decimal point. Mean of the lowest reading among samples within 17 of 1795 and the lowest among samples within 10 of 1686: 0.910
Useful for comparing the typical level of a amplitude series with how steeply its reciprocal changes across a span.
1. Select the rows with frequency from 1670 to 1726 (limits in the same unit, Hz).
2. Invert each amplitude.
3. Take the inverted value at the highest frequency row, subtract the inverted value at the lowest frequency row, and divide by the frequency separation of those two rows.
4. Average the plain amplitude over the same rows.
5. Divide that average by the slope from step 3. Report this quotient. -2105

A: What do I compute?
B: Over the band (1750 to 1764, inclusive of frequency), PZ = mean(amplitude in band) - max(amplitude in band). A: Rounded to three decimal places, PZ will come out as -0.105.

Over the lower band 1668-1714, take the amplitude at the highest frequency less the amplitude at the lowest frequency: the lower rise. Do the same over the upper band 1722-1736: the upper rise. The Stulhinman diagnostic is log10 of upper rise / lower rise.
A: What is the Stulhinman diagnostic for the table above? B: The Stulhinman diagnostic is -0.9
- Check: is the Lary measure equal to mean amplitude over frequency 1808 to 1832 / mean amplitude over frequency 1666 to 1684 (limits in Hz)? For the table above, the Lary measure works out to 1.17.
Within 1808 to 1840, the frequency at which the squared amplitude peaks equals 1815.0 Hz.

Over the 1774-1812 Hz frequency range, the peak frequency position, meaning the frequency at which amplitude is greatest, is 1809.0 Hz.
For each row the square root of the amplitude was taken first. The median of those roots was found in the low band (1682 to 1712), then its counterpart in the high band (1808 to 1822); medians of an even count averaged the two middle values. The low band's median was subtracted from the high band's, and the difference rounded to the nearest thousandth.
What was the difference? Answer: 0.079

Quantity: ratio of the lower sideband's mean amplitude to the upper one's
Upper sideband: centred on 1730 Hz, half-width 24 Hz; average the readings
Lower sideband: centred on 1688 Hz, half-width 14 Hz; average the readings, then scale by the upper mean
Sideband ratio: 0.84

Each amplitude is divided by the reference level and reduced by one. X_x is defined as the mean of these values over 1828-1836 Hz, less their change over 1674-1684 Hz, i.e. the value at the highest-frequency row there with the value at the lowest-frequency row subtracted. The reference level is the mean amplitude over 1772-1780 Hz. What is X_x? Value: 0.38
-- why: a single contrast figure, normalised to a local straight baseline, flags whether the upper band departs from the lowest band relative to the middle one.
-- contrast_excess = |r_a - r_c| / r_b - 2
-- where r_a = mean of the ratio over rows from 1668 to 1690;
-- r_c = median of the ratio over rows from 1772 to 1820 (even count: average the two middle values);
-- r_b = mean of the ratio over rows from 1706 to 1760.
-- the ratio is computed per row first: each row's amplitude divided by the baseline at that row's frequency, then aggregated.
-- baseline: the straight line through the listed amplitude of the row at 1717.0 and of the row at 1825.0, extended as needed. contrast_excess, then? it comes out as -1.87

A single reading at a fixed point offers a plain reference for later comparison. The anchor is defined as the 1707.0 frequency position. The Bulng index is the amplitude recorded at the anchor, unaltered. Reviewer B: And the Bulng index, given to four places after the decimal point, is 1.0270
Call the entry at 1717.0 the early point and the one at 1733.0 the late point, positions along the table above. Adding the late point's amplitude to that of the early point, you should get 2.13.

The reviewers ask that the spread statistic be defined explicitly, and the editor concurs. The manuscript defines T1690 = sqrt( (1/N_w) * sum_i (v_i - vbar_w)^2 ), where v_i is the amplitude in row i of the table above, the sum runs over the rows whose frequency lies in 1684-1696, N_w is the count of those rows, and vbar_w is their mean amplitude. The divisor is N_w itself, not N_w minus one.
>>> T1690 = 0.0463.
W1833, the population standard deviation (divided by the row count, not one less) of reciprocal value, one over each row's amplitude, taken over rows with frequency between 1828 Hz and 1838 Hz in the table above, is 0.11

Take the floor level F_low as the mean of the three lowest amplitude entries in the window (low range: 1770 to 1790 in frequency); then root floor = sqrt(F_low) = 0.94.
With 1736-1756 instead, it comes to 1.03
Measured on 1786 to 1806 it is 1.02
